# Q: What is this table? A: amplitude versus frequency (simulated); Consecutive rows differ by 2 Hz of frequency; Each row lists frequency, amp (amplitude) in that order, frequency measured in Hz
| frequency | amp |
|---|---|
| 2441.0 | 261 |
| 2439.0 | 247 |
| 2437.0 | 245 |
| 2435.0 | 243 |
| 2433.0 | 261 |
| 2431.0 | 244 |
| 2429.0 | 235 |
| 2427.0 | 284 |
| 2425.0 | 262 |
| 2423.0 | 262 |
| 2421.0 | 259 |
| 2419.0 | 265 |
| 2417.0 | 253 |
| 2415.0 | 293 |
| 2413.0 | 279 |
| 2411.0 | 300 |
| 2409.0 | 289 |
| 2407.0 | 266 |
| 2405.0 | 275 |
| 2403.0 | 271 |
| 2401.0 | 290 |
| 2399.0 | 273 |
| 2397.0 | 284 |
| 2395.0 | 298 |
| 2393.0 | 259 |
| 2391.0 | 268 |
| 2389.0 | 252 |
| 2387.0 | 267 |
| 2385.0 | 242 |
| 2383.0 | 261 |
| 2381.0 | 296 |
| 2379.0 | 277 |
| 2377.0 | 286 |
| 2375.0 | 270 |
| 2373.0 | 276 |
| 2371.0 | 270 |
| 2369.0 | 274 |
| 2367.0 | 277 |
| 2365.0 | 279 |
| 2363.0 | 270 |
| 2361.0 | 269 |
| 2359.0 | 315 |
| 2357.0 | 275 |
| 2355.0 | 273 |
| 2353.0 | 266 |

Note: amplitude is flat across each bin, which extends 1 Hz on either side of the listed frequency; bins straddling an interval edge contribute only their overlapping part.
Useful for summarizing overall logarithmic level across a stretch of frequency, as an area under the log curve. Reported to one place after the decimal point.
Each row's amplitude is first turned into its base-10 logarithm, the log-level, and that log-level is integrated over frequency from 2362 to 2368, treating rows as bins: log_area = 14.6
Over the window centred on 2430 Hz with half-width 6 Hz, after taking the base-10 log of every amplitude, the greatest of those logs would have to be 2.45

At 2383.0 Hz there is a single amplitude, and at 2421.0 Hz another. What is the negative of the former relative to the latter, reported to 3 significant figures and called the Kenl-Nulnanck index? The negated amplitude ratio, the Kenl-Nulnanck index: -1.01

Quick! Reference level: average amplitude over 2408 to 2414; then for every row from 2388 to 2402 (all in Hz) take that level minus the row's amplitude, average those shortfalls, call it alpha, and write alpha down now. 14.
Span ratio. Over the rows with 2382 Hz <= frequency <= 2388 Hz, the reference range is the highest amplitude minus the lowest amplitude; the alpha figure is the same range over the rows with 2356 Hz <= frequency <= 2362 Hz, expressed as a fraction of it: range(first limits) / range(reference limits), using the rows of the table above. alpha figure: 1.8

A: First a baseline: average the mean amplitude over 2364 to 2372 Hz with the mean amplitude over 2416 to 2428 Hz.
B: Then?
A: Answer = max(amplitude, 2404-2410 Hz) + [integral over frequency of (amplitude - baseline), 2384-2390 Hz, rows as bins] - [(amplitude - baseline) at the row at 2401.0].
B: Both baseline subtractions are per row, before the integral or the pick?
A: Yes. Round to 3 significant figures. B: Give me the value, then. 173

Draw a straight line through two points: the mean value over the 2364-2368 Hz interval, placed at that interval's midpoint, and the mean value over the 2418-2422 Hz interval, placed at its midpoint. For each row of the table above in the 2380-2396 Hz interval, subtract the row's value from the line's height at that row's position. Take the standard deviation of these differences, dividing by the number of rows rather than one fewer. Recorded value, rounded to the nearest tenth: 18.7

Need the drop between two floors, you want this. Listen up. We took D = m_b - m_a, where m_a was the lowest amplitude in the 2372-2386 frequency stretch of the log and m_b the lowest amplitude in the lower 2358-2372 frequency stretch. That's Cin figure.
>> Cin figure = 27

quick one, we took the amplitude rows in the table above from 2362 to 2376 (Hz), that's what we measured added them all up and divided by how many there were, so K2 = 274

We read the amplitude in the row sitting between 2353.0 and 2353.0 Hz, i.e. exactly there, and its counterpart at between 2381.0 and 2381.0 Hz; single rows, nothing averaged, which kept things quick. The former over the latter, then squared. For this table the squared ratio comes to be 0.81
